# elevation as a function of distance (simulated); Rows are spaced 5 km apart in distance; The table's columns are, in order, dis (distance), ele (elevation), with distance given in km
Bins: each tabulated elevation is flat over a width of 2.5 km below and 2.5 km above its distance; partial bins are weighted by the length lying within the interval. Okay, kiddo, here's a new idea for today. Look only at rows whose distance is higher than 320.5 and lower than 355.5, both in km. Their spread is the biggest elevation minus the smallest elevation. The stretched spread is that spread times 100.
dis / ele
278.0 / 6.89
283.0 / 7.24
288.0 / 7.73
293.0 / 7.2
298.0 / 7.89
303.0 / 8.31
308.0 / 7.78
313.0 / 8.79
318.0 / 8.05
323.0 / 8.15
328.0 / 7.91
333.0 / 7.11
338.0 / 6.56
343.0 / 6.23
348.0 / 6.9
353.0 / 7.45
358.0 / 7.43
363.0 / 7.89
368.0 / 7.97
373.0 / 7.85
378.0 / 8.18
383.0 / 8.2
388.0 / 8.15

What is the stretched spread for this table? 192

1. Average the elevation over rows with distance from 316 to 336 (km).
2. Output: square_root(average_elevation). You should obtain 2.79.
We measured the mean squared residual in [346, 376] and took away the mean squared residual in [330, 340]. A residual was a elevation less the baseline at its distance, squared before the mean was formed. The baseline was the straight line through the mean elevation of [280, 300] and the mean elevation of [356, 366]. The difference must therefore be -0.5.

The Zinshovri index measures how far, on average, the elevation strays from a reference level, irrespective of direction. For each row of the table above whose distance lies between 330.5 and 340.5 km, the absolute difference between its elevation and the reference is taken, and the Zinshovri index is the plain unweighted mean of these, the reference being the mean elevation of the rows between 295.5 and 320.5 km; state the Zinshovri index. 1.3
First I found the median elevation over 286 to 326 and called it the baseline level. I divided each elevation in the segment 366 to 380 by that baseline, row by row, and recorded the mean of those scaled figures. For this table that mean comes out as 1.00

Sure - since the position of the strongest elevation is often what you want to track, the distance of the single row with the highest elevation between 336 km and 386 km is 383.0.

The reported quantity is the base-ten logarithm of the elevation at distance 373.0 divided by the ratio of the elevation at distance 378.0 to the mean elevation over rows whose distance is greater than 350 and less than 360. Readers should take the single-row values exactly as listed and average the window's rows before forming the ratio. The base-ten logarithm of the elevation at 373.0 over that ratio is 0.85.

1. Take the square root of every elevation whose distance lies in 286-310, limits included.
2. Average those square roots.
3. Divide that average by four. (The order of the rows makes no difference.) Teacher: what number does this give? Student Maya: 0.697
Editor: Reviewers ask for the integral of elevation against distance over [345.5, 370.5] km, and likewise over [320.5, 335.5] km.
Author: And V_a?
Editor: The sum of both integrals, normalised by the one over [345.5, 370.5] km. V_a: 1.6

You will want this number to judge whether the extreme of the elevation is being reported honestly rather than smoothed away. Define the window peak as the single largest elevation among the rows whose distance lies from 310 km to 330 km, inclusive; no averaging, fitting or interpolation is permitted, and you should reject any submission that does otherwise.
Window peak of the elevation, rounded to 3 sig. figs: 8.79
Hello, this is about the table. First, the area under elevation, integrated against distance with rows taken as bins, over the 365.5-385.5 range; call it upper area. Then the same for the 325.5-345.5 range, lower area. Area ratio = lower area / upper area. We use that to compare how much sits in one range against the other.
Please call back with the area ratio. 0.86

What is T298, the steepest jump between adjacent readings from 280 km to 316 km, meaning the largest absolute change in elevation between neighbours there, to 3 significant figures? 1.01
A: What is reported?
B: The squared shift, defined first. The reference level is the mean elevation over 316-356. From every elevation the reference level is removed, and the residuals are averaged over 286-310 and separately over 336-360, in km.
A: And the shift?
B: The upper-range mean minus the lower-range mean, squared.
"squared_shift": 0.8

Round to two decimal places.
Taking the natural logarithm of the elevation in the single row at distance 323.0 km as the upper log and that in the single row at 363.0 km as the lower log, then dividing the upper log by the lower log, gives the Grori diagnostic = 1.02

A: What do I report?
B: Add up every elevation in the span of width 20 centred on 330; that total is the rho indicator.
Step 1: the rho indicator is 30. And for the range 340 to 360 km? 28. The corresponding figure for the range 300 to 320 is 33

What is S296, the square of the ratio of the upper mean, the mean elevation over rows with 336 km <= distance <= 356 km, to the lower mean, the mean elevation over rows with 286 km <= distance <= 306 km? 0.76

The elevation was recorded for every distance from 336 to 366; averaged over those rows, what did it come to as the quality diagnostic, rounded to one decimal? 7.1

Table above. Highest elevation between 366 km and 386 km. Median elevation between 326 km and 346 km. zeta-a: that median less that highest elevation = -1.4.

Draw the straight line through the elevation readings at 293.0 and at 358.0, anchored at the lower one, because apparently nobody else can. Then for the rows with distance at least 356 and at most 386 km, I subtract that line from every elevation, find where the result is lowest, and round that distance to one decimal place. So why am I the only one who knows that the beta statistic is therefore 358.0 km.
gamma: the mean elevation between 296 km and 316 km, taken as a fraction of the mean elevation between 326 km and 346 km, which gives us 1.18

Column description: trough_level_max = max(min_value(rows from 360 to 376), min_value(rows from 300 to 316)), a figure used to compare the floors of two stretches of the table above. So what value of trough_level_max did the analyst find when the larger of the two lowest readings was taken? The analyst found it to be 7.85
